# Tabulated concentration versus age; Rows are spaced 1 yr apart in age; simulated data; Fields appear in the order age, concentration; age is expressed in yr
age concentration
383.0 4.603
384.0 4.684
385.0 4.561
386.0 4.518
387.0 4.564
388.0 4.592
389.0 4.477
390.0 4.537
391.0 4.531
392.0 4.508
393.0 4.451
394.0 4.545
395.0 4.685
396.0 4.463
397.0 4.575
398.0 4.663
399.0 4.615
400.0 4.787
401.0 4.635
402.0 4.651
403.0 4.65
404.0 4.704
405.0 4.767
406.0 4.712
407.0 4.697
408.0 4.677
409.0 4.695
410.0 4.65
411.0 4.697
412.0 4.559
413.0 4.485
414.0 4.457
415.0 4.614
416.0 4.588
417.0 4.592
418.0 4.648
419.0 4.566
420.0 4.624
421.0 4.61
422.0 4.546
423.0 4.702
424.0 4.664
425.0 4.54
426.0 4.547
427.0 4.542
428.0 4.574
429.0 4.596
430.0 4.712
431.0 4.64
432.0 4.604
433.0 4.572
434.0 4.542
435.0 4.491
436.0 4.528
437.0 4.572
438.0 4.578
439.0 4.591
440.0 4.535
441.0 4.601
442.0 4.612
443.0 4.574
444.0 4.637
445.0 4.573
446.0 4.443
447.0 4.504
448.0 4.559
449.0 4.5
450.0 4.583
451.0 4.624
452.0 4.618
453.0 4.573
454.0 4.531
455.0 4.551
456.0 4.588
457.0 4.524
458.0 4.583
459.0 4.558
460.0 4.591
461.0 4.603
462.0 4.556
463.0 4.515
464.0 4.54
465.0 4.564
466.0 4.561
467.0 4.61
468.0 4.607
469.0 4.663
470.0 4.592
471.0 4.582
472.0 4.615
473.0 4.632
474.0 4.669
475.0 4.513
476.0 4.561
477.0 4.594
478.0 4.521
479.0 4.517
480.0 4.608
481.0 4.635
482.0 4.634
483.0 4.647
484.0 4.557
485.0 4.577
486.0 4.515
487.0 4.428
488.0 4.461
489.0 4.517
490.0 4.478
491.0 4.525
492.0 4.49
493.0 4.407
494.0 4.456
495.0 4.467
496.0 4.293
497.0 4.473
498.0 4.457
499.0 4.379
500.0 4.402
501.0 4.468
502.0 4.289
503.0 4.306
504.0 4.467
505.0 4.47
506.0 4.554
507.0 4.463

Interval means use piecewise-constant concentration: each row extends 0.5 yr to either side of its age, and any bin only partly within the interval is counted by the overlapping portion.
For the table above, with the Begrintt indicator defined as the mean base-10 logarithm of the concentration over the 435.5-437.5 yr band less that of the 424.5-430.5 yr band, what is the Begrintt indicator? -0.0033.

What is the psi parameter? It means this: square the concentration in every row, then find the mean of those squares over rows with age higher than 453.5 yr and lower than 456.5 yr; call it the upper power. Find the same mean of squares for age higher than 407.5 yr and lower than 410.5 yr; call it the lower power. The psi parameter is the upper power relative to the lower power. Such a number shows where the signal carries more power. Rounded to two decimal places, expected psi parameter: 0.95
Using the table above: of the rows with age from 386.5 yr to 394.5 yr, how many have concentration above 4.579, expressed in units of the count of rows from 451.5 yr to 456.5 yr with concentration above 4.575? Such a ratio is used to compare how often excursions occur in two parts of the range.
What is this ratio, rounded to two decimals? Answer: 0.50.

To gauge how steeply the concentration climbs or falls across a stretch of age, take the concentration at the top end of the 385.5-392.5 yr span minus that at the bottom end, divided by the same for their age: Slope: -0.002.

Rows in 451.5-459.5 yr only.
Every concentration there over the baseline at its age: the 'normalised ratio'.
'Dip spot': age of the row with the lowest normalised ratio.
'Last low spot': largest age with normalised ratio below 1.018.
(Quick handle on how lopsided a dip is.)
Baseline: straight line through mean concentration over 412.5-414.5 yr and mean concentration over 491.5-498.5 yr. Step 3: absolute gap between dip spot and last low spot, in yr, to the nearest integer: 0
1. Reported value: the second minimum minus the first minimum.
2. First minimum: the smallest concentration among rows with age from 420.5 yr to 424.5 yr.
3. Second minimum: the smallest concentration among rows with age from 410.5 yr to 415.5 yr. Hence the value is -0.09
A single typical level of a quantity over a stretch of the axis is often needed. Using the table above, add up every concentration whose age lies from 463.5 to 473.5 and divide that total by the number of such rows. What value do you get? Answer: 4.60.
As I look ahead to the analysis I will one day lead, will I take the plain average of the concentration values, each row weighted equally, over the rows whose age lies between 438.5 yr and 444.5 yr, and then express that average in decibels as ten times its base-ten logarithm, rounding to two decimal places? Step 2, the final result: 6.62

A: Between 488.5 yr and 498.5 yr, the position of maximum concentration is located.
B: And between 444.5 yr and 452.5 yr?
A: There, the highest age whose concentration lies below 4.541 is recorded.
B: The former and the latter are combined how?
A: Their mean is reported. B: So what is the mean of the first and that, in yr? 470.0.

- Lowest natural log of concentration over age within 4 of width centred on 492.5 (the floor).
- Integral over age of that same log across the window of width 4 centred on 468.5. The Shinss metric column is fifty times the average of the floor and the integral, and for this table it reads 190.1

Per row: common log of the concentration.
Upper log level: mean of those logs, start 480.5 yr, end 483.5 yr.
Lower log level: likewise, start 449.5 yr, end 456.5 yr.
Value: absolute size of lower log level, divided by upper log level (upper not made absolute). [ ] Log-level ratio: 0.99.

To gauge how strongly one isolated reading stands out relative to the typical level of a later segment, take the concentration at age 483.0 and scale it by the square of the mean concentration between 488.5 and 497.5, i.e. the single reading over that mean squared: 0.234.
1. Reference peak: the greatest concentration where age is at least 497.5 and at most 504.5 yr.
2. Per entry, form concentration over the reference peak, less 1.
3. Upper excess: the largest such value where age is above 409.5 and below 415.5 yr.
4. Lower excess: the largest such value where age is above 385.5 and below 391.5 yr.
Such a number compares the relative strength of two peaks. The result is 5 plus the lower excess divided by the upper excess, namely 5.5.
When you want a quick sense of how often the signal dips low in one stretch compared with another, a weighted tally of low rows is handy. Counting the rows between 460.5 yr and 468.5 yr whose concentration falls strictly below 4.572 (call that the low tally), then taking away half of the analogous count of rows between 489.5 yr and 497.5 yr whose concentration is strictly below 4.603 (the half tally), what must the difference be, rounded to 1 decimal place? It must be 1.0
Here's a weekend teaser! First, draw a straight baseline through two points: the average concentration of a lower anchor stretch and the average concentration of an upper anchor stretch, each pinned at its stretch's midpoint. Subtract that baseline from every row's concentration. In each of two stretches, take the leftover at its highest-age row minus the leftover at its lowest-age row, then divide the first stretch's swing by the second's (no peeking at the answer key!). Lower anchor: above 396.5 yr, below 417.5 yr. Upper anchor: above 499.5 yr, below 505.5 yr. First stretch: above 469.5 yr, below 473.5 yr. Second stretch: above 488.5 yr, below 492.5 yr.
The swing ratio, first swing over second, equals -2.4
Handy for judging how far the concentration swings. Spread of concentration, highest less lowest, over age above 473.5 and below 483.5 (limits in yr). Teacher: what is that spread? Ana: 0.156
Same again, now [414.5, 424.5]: 0.156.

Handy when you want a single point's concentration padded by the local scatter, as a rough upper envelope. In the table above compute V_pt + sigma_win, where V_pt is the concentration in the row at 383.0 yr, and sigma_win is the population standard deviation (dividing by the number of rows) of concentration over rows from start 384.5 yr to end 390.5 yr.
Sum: 4.64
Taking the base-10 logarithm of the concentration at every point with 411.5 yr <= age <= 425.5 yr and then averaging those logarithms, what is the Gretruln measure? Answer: 0.661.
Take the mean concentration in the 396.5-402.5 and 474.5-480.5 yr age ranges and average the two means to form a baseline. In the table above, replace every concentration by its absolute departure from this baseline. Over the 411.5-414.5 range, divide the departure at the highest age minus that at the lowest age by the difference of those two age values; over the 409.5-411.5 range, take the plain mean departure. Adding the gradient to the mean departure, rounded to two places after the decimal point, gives 0.12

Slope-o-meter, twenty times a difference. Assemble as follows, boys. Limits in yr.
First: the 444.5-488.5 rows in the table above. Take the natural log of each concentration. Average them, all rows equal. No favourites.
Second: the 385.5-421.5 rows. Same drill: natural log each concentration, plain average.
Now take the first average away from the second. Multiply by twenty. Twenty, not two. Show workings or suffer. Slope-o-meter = 0.16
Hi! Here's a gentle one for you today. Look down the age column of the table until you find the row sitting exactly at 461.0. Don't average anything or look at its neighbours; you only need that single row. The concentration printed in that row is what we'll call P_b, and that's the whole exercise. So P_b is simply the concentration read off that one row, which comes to 4.603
